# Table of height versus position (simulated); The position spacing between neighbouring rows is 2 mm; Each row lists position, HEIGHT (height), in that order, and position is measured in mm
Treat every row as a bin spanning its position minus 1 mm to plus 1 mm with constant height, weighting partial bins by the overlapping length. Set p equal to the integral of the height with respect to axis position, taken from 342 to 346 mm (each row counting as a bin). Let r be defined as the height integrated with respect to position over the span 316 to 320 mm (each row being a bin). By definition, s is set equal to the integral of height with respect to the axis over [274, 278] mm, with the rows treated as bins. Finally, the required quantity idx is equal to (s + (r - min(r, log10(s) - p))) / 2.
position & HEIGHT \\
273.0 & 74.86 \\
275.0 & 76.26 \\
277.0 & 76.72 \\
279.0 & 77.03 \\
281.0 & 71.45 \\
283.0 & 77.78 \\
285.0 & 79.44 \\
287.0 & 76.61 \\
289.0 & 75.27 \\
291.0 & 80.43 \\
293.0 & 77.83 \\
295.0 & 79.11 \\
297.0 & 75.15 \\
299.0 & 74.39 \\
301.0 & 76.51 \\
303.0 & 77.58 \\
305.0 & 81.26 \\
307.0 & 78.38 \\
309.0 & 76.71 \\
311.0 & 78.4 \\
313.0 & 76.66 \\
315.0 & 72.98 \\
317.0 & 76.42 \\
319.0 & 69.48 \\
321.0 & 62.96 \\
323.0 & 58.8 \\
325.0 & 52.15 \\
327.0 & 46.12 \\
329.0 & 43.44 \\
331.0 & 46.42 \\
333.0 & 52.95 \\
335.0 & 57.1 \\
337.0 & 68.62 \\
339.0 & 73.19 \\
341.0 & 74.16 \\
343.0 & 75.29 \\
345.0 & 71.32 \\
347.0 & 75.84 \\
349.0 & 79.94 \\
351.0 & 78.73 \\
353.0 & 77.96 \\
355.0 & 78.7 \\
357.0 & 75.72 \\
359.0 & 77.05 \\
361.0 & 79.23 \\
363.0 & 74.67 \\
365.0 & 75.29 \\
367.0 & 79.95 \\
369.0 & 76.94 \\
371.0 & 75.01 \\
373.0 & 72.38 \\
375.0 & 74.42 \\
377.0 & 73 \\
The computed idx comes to 444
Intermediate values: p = 293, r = 292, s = 306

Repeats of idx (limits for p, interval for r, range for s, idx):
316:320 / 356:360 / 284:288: 453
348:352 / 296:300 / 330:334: 406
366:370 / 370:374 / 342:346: 450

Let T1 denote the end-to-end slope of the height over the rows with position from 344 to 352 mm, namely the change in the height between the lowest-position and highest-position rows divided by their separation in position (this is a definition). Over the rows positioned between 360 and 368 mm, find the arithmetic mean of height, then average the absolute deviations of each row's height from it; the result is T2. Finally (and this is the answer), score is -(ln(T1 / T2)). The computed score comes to 0.6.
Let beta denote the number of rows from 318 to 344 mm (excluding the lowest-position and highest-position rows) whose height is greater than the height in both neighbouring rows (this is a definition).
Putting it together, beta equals 0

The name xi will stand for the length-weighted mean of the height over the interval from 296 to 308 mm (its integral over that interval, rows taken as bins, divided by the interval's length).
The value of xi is 77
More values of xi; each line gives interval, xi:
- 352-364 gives 77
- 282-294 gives 78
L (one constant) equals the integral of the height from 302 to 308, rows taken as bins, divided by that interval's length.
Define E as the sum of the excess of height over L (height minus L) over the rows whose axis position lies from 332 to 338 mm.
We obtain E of -59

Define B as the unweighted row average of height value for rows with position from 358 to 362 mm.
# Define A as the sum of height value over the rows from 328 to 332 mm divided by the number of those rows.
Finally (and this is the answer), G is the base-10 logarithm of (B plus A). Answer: 2.09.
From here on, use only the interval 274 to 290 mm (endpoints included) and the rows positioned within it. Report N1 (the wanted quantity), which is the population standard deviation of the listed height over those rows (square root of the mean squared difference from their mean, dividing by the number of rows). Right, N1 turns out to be 2.16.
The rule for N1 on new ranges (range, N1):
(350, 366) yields 1.64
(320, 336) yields 6.43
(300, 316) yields 2.18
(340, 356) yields 2.69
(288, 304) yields 1.96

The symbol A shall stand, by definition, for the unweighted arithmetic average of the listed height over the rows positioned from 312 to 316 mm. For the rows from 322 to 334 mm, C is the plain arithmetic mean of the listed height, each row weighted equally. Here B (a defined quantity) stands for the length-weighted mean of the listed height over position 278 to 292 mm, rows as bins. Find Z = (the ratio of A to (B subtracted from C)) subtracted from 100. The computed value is 103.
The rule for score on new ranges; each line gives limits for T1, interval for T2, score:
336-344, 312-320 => 0.9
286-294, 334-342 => 3.3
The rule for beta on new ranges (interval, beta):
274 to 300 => 4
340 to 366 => 4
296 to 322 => 3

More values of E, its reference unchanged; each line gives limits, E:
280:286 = -9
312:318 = -11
